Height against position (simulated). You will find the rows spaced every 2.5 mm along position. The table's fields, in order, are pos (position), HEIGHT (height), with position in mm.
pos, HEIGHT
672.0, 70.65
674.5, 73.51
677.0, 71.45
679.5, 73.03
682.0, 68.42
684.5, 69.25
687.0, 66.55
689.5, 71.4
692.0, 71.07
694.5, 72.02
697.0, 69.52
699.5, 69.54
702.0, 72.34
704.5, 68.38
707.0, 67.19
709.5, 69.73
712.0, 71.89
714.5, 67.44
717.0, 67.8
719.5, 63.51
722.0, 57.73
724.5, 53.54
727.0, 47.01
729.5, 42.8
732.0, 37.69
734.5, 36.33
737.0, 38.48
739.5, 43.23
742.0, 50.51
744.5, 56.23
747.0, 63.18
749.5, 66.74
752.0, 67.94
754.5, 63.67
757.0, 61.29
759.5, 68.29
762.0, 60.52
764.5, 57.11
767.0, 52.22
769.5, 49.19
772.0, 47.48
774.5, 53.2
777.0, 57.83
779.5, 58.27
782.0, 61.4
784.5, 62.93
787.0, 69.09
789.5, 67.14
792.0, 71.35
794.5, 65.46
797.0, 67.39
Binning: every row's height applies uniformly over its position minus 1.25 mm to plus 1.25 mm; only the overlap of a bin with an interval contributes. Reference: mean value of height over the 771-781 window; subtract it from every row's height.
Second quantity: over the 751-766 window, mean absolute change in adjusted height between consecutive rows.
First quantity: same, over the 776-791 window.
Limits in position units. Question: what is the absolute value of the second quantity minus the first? 2.3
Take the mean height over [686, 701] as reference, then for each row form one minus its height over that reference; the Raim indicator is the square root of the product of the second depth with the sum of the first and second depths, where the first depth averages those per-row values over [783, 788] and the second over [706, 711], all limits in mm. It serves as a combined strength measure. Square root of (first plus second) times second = 0.04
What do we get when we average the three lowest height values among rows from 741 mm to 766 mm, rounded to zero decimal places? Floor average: 55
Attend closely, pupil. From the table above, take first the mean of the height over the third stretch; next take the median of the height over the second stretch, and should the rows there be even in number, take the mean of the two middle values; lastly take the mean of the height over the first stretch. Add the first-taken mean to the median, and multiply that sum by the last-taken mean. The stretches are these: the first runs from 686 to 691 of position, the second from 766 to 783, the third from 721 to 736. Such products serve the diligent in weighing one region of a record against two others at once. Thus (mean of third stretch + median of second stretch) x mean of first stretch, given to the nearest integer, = 6832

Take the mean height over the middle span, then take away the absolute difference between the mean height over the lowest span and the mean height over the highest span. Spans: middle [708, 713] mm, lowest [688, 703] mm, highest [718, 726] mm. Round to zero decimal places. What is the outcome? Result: 58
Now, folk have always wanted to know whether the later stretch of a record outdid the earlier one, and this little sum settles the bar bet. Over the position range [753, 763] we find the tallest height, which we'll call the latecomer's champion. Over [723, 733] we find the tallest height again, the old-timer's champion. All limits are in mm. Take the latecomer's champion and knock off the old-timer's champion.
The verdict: 15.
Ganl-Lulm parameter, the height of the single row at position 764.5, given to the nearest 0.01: 57.11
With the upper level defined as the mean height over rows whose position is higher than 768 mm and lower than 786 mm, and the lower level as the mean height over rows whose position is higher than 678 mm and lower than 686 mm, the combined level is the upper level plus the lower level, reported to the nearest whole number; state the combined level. 126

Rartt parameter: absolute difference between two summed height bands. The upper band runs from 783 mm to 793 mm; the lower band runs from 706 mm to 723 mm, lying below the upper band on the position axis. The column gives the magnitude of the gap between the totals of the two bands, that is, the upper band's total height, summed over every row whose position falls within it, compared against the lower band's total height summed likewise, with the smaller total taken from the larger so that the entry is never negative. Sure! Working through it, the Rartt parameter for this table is 195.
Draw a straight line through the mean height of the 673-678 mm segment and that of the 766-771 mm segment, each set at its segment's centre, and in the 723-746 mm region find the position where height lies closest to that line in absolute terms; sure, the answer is 744.5 mm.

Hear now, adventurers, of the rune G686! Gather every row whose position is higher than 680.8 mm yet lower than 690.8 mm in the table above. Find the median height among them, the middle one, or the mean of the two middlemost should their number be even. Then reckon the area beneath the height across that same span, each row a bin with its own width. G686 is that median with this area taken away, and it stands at -620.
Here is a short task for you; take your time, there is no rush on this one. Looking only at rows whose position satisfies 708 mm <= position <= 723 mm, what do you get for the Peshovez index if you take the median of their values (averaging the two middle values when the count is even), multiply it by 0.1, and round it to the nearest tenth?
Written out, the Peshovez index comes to 6.8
